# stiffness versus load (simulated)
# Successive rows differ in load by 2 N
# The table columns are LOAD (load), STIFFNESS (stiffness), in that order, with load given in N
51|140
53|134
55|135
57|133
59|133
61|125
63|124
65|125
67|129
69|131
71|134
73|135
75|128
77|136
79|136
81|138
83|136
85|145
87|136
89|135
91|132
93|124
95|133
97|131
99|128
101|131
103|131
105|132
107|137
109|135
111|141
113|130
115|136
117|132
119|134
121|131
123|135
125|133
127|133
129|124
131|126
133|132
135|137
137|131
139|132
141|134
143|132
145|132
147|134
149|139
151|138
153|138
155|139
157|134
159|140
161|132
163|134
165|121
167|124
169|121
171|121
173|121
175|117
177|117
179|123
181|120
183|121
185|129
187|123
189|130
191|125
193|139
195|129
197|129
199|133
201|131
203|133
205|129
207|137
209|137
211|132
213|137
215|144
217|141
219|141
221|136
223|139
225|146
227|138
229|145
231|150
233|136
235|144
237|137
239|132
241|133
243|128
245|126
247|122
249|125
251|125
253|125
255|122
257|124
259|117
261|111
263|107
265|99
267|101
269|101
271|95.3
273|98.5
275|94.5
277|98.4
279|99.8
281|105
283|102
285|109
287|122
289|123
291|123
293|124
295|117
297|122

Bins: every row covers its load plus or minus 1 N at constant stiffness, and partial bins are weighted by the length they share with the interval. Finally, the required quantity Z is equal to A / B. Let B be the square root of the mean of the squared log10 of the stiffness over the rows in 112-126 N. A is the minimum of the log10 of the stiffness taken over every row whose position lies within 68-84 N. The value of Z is 0.992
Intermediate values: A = 2.11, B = 2.12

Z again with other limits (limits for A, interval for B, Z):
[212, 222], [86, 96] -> 1.006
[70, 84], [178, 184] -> 1.011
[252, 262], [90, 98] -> 0.968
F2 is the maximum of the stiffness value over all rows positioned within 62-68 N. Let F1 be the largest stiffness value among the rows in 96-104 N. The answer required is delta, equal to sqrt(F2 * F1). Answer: 130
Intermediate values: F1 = 131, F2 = 129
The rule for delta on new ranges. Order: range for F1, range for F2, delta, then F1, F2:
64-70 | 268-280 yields 115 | 131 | 101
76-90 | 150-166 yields 142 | 145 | 140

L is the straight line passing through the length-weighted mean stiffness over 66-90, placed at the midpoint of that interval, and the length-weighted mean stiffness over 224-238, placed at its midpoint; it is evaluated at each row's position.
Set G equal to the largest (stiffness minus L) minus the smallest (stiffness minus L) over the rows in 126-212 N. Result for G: 24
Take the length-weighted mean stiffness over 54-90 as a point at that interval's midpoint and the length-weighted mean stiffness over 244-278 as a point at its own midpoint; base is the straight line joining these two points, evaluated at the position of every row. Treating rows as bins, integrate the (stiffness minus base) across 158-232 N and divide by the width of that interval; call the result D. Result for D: 13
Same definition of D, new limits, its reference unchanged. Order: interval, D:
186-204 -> 11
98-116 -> 4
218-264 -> 17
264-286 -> -9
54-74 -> -4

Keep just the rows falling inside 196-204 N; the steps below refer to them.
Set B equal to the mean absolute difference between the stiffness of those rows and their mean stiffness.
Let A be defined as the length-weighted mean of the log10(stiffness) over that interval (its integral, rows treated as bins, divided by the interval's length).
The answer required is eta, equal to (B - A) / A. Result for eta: -0.29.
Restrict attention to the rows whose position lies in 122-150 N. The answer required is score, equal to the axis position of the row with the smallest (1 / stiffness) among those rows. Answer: 149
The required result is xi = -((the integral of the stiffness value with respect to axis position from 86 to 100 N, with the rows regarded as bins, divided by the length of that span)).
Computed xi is -131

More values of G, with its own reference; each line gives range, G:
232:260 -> 28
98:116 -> 12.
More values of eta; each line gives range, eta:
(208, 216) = 0.52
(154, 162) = 0.52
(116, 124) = -0.29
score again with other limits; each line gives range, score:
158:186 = 159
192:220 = 215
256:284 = 257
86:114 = 111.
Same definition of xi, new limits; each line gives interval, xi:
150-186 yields -127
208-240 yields -140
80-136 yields -133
